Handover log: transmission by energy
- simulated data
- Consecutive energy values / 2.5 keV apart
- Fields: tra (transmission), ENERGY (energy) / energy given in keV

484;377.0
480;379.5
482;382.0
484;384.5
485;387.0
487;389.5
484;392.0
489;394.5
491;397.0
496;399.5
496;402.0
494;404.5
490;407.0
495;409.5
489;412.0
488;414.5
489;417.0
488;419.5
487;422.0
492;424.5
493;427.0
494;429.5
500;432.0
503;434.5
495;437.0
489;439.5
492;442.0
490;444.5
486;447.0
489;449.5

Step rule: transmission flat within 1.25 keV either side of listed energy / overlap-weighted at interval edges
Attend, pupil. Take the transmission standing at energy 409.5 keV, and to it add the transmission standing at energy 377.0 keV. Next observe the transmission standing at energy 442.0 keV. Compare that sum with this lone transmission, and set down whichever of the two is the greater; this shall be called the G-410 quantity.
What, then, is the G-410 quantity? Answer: 979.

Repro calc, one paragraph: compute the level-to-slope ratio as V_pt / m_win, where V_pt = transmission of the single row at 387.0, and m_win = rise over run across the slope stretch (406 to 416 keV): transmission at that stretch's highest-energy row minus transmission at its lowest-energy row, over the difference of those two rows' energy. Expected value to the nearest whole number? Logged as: -1819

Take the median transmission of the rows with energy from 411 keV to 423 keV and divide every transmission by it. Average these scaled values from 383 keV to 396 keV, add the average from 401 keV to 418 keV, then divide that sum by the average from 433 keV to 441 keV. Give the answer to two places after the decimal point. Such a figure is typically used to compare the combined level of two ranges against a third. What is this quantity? 1.97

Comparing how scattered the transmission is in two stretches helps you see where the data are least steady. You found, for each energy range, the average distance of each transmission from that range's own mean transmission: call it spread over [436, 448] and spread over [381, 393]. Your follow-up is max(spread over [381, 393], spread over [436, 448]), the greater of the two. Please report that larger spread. 2.5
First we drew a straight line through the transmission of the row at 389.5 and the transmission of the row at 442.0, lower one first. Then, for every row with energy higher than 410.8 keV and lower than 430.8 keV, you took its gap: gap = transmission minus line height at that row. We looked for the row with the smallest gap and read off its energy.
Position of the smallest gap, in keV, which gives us 422.0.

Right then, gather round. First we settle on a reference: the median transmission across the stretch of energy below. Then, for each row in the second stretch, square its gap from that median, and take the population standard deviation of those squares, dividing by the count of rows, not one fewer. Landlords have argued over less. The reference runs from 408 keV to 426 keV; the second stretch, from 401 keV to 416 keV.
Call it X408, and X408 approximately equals 19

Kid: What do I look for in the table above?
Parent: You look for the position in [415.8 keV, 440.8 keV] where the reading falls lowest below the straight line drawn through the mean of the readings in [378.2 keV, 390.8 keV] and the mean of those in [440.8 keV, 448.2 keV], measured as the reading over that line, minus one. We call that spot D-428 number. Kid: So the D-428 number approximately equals 422.0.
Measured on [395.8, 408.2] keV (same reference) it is 407.0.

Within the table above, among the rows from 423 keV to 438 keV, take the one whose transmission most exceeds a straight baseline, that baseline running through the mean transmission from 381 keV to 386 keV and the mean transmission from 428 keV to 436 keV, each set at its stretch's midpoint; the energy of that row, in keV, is 434.5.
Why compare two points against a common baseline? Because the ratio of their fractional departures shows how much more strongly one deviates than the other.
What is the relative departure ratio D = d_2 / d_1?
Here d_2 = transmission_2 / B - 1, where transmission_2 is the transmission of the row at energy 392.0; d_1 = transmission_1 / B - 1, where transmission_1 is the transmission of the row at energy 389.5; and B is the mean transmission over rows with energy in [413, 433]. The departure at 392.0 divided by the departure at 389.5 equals 1.7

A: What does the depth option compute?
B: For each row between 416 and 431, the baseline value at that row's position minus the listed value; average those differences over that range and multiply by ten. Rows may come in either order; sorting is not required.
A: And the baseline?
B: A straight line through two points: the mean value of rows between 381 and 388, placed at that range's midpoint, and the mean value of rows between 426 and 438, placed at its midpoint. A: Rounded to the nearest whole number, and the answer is 40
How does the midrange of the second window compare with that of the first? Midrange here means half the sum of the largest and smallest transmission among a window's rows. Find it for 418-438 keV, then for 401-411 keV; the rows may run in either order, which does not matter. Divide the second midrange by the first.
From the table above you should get 0.996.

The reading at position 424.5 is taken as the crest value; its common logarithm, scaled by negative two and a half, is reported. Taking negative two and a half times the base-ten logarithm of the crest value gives -6.73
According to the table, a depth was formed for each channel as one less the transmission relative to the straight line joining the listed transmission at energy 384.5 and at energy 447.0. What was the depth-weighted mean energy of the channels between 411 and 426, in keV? 418.7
